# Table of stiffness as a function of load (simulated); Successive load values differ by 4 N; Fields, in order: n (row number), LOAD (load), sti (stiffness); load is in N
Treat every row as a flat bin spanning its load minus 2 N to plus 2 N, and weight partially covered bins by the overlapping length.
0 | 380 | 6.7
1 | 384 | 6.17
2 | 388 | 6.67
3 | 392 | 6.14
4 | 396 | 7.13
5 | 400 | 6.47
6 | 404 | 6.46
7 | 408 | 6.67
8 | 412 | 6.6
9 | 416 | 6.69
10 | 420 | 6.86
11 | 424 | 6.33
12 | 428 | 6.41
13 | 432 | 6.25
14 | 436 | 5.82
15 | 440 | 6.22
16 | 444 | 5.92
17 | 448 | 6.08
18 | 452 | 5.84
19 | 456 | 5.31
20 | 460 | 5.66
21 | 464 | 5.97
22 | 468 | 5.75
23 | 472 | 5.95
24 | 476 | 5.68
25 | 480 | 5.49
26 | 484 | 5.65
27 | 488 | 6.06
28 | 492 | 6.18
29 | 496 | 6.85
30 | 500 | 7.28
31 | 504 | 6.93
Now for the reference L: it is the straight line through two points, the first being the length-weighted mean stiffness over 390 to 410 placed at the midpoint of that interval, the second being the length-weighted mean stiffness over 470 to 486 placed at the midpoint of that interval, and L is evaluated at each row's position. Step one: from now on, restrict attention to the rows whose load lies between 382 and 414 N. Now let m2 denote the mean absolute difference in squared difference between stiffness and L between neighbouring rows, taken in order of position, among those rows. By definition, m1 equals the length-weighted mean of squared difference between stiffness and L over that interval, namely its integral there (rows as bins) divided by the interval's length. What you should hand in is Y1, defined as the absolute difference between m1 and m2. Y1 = 0.01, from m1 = 0.12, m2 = 0.132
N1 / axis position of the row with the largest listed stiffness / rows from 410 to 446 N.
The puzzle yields 420 N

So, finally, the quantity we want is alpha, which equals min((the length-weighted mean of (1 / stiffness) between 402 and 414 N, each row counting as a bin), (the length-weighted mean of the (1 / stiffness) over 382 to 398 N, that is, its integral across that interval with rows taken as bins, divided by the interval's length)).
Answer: 0.152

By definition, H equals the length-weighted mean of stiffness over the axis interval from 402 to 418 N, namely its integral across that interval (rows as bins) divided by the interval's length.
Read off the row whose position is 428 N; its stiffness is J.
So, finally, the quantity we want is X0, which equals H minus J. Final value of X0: 0.2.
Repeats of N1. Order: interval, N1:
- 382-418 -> 396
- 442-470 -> 448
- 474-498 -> 496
